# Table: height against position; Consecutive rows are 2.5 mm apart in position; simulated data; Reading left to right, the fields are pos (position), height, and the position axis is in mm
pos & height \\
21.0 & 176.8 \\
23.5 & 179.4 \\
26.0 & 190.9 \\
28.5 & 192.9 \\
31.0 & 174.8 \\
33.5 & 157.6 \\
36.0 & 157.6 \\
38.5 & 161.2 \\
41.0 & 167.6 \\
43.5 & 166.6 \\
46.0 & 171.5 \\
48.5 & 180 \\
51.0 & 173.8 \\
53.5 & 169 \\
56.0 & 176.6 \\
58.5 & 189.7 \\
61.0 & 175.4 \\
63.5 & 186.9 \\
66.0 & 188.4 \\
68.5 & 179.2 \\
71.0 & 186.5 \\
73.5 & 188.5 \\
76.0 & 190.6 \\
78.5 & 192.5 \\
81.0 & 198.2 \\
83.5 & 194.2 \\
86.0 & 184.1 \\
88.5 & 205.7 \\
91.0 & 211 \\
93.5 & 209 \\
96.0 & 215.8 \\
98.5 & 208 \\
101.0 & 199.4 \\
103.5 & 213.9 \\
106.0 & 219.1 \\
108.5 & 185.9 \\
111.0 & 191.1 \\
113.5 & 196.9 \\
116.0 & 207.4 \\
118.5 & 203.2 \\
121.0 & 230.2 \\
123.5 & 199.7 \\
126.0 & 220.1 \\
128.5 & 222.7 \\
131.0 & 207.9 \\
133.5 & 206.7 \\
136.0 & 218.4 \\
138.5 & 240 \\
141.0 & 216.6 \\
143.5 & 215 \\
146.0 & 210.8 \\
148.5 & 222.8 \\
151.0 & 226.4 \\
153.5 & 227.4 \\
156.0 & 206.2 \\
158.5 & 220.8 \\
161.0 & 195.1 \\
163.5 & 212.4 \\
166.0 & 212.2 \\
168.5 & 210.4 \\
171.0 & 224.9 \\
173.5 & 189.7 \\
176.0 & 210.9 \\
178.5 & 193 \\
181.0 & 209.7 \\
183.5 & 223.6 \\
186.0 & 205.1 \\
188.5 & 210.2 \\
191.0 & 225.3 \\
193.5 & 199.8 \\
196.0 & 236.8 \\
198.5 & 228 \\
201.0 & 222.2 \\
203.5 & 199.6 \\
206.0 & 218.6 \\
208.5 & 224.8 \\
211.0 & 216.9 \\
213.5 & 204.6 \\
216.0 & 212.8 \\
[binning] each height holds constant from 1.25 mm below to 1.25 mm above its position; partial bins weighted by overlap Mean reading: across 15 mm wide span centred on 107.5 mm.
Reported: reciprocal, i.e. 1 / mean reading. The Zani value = 0.0050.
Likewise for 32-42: 0.0062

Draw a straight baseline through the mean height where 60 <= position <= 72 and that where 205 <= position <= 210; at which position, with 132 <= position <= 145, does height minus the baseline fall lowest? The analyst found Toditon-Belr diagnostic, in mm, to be 133.5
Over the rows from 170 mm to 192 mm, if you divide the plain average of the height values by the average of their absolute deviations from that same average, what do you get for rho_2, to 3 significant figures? 21.7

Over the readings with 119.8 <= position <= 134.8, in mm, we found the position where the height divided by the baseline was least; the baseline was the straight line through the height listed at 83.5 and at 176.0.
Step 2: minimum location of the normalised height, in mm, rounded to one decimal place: 123.5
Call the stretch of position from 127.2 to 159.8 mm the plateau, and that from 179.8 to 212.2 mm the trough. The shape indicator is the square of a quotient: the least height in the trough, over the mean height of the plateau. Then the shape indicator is 0.83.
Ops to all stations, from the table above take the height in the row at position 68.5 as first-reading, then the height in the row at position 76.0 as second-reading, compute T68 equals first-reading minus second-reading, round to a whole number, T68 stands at -11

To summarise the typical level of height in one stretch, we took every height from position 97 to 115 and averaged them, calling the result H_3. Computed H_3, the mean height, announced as 202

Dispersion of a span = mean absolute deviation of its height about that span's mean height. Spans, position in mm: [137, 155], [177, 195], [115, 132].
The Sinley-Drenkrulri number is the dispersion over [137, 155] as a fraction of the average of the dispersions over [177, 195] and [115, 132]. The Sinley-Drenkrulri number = 0.80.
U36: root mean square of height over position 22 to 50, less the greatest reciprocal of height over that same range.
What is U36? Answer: 173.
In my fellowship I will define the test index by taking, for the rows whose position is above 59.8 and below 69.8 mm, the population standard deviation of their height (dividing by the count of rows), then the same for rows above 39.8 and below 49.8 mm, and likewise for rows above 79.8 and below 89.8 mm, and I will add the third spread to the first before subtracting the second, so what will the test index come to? 7.9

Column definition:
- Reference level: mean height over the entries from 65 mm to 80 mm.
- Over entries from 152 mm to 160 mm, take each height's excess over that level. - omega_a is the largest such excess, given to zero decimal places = 40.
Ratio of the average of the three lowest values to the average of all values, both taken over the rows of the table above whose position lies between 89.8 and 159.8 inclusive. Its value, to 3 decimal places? 0.900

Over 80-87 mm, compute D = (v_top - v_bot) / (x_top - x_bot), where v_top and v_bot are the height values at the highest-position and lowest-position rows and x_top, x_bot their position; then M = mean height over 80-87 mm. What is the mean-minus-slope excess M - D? 195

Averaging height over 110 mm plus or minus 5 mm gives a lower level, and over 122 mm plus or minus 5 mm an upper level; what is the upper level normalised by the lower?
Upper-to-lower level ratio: 1.08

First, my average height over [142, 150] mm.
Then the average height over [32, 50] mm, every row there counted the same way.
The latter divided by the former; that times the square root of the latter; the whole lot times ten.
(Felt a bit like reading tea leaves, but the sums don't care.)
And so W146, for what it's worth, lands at 99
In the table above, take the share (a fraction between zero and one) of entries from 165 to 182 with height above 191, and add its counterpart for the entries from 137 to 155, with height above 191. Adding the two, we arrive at 1.9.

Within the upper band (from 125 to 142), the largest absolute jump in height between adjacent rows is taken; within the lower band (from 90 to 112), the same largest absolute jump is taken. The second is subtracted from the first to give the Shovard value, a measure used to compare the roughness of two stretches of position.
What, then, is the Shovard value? -10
